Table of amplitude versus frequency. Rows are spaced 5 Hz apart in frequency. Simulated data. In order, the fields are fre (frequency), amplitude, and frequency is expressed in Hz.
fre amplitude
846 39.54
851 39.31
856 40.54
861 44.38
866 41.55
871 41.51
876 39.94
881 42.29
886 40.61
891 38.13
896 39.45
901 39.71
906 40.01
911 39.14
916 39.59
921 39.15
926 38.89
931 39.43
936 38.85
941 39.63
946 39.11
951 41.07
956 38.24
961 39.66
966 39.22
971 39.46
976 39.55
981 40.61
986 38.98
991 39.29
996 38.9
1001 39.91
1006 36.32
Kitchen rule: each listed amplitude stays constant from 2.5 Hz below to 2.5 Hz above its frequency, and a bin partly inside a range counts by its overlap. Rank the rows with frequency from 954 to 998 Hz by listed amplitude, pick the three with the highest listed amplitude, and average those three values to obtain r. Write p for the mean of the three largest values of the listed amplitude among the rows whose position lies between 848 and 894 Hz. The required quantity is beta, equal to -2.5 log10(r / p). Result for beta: 0.074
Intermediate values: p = 42.7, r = 39.9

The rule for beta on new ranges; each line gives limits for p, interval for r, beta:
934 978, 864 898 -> -0.044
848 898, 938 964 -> 0.069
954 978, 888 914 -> -0.005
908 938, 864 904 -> -0.064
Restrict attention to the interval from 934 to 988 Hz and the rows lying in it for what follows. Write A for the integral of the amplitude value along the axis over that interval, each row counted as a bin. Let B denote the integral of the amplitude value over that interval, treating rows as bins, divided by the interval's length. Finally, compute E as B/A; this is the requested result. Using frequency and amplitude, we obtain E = 0.019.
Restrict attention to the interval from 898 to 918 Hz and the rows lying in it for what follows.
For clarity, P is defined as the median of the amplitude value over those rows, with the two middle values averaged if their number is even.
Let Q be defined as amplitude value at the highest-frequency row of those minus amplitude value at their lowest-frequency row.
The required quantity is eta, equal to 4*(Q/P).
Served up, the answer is -0.01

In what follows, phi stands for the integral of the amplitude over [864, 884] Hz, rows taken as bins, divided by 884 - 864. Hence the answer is 41.3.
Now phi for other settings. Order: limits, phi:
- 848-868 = 41.4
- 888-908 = 39.3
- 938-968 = 39.5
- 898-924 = 39.5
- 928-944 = 39.3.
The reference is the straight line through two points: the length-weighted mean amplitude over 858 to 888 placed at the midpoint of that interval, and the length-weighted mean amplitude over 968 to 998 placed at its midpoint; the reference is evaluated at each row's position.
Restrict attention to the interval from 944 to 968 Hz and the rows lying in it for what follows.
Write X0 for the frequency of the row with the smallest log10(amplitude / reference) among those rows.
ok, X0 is 956 Hz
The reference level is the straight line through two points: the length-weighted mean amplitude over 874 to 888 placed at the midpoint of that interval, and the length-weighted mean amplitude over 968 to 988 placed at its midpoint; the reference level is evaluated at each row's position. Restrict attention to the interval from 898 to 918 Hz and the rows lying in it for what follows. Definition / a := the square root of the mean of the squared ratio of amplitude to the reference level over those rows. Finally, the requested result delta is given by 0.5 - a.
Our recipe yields -0.475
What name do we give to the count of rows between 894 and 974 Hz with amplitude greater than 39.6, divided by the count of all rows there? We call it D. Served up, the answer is 0.31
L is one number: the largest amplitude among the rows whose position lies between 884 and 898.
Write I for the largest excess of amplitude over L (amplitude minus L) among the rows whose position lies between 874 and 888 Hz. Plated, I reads 1.7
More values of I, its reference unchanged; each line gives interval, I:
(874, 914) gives 1.7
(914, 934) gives -1.0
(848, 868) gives 3.8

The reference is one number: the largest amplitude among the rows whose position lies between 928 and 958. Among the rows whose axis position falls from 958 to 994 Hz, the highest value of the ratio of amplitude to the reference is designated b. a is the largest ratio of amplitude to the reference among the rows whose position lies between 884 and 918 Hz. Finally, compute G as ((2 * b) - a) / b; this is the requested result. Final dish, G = 1.00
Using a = 0.99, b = 0.99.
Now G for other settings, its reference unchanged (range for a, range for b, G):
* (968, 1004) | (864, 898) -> 1.04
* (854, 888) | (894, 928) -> 0.89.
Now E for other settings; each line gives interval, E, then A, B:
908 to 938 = 0.033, 1176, 39.2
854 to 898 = 0.023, 1802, 41.0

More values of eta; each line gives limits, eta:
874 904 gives -0.02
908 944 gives 0.05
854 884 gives 0.17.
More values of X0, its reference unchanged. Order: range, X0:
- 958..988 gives 966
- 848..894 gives 891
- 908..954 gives 911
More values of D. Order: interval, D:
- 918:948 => 0.17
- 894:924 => 0.33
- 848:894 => 0.78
